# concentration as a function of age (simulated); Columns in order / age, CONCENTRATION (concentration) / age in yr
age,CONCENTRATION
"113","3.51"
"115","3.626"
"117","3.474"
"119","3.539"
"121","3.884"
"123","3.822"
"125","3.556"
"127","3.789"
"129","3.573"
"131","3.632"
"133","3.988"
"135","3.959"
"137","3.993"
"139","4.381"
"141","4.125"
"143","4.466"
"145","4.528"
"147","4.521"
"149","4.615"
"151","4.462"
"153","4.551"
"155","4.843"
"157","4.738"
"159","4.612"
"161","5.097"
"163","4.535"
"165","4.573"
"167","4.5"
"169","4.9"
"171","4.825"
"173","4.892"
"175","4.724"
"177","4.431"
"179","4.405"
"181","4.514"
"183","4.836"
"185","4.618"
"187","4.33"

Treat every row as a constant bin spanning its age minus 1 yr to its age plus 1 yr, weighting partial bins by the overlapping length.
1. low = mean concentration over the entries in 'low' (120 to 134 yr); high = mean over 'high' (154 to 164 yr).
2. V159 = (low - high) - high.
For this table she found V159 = -5.78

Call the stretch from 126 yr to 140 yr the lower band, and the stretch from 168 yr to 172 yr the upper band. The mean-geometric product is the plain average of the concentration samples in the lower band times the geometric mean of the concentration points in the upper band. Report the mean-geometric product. 19.0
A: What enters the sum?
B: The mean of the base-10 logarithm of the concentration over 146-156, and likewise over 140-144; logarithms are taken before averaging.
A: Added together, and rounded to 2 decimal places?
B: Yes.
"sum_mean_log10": 1.30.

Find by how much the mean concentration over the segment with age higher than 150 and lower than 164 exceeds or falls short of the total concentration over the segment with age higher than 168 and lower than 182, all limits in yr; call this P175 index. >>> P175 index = -28.0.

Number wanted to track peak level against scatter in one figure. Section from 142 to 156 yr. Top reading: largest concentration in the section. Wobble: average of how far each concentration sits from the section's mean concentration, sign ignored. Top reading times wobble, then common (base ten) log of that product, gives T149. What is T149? -0.35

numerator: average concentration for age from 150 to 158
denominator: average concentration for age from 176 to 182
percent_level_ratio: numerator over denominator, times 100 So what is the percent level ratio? 104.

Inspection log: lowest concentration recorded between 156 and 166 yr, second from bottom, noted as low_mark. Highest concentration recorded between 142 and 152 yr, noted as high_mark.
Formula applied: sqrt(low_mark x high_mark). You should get 4.59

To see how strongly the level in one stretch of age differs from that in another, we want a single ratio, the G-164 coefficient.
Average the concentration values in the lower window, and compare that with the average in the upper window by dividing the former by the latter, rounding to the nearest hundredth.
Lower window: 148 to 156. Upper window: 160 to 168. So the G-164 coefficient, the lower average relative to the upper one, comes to 0.99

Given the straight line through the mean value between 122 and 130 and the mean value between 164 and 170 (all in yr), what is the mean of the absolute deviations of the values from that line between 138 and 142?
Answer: 0.24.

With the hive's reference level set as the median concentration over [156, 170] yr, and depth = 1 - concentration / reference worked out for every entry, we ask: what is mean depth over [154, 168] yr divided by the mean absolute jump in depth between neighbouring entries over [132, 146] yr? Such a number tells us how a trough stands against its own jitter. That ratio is -0.47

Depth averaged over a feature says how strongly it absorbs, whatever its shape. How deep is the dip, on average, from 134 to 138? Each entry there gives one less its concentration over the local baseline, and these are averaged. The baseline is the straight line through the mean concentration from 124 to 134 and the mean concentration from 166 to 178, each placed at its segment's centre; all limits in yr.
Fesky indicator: -0.027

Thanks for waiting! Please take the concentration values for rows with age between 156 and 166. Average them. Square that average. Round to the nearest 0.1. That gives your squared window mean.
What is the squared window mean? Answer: 22.2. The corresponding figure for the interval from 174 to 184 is 21.0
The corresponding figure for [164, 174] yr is 22.4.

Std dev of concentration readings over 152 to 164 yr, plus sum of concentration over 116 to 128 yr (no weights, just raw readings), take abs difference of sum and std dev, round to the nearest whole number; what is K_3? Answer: 22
